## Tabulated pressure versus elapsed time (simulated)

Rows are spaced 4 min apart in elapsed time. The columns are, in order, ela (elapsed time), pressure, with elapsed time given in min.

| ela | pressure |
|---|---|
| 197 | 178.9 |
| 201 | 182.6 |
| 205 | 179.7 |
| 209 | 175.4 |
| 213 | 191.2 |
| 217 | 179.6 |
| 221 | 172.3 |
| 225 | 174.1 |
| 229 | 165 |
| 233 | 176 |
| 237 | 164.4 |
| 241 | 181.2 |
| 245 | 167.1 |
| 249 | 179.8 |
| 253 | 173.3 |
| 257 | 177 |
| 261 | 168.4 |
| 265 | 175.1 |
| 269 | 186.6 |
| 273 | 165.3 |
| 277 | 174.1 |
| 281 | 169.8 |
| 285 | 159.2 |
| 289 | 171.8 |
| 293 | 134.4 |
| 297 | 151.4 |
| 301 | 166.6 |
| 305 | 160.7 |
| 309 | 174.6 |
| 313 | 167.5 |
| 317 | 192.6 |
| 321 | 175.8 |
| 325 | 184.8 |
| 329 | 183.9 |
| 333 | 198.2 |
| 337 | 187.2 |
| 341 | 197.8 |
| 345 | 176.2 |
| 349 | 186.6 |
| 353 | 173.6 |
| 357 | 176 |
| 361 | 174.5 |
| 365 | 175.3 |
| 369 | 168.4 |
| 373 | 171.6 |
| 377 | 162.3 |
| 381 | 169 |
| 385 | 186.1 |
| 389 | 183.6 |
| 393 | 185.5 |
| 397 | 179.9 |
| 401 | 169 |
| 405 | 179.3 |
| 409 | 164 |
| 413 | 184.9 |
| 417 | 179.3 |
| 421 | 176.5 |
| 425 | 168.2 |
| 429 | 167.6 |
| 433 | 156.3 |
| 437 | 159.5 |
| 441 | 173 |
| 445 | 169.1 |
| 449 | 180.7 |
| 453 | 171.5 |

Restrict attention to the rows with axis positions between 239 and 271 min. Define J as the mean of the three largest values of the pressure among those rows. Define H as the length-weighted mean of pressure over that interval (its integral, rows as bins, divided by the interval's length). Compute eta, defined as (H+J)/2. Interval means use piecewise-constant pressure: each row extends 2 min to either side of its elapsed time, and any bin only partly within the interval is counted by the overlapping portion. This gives 179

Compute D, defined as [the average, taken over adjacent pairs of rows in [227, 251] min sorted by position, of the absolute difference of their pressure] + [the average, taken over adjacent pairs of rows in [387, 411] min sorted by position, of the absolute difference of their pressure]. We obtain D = 22.0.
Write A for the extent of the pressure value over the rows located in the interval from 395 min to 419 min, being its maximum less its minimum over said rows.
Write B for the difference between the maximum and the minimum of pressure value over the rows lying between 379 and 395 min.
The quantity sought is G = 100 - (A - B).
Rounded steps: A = 20.9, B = 17.1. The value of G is 96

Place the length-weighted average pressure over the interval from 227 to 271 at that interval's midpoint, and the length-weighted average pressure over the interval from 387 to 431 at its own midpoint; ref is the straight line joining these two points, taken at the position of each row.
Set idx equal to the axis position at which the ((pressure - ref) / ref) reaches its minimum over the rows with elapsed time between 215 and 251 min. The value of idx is 237 min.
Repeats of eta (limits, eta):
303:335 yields 186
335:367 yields 186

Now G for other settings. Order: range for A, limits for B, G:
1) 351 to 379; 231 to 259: 103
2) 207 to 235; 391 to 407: 90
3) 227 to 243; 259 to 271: 101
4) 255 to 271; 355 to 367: 83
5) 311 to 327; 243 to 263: 88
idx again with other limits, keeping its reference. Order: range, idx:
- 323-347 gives 345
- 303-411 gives 305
